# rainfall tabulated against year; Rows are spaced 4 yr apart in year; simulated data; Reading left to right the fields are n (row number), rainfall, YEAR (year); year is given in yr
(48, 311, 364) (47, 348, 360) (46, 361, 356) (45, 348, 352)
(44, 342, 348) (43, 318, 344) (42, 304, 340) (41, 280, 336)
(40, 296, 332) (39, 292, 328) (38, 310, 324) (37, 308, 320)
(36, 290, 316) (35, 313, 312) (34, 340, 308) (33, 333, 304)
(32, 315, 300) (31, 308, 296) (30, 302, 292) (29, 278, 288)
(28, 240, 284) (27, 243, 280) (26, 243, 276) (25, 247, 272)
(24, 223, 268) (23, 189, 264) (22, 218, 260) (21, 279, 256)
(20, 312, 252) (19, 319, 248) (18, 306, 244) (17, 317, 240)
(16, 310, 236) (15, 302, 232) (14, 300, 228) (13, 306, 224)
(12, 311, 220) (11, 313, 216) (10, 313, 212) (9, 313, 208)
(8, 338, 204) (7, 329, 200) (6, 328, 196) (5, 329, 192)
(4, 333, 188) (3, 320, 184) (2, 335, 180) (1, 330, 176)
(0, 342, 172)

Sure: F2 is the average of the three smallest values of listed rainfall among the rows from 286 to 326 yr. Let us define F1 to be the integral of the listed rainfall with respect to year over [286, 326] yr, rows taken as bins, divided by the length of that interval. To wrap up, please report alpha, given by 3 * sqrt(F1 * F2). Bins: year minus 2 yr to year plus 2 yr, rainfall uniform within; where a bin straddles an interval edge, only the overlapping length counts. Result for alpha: 899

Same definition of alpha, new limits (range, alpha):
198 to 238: 924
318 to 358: 907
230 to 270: 724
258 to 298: 686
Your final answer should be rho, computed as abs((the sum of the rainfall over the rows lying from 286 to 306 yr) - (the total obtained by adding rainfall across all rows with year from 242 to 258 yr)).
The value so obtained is 320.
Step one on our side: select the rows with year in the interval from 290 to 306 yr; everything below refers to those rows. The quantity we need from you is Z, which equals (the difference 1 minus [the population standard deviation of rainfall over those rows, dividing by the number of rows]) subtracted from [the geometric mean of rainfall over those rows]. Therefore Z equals 325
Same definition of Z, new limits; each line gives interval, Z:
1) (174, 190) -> 334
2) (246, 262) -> 318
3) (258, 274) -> 238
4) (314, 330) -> 308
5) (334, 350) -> 332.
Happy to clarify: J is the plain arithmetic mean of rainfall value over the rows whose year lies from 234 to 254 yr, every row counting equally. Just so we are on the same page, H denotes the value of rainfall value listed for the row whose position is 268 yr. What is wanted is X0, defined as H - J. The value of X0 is -90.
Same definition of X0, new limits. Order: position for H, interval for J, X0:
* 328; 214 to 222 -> -20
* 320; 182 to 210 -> -19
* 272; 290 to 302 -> -61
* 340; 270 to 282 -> 60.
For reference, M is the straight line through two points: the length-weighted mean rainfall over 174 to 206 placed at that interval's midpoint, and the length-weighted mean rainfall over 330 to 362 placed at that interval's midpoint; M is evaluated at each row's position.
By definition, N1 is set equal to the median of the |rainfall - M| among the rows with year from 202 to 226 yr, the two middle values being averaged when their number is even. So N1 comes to 17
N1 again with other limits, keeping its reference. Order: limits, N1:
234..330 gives 23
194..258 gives 17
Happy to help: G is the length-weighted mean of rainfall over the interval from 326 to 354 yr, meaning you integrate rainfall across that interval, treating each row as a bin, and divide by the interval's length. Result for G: 311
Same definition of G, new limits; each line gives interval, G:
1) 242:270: 264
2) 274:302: 276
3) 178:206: 330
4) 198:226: 318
